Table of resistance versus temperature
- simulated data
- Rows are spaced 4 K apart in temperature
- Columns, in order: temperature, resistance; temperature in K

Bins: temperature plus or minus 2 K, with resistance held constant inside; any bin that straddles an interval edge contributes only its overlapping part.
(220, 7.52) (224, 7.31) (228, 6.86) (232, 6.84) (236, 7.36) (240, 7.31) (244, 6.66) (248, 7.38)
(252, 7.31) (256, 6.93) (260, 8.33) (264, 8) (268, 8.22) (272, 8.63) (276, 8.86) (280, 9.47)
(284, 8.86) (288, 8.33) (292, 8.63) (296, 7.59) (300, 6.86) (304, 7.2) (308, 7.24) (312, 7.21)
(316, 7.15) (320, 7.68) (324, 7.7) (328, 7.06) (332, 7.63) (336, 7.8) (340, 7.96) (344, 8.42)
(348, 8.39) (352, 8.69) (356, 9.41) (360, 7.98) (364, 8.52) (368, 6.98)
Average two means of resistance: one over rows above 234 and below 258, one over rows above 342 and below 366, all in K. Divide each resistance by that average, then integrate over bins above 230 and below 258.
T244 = 25.3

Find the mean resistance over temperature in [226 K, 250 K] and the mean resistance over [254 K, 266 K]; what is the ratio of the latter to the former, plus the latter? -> 8.85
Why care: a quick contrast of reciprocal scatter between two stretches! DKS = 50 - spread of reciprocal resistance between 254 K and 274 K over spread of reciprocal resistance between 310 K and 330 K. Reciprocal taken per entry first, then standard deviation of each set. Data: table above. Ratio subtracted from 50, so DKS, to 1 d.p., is 48.0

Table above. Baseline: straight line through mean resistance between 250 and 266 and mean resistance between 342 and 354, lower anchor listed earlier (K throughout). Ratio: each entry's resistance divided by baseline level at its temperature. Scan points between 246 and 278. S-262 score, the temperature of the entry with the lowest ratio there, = 256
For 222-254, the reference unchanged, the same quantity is 244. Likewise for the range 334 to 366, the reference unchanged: 360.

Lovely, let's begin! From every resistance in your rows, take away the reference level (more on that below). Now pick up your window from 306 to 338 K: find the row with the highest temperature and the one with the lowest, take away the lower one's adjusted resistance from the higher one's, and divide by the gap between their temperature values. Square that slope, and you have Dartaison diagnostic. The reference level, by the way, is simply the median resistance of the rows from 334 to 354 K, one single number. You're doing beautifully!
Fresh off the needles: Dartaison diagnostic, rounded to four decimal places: 0.0004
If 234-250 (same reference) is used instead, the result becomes 0.0000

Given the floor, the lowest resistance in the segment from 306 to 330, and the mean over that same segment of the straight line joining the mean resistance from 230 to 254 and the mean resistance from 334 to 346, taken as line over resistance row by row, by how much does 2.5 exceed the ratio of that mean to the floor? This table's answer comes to 2.35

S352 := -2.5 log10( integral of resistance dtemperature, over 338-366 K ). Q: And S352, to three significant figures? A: -5.94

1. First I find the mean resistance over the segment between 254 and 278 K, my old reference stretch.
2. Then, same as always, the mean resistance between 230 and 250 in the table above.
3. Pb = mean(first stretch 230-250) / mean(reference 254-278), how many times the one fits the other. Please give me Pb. 0.87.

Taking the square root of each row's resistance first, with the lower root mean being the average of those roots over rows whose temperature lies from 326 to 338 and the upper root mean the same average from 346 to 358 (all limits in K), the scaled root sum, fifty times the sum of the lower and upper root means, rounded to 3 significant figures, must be 285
